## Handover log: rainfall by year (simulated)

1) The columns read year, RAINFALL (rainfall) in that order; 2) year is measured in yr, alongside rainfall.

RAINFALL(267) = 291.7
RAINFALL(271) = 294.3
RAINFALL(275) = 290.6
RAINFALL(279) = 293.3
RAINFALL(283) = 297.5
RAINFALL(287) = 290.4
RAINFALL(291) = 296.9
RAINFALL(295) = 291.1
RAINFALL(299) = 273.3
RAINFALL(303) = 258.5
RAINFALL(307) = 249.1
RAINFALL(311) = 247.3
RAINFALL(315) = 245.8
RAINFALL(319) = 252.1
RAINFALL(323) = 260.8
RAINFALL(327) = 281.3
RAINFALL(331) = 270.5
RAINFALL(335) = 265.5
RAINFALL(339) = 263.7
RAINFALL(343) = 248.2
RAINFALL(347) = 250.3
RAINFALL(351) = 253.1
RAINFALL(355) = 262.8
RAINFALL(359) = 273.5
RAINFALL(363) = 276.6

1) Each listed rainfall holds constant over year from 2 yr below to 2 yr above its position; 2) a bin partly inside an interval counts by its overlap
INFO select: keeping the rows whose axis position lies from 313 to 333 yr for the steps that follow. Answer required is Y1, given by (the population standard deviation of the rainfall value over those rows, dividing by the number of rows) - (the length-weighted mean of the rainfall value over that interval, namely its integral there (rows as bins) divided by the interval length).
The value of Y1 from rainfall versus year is -249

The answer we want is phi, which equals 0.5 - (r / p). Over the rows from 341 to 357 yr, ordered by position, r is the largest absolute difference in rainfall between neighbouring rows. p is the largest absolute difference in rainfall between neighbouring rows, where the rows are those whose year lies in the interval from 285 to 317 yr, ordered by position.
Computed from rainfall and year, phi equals 0.0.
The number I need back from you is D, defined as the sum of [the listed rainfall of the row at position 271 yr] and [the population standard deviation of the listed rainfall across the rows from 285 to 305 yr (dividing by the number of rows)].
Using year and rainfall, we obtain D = 308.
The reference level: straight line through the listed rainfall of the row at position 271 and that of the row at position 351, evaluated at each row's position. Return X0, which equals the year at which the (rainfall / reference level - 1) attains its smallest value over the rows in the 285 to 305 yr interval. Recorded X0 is 303 yr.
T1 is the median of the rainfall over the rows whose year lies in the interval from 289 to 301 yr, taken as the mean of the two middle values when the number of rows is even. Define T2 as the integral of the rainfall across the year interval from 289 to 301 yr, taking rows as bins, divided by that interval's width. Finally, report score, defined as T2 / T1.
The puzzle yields 0.99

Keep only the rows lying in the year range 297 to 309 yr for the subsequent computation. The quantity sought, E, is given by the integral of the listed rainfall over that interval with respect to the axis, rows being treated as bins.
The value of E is 3124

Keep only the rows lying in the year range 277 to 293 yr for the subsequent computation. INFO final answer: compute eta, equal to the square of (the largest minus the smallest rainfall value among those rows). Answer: 50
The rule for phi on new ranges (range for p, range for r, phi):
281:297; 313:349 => -2.4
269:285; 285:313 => -3.7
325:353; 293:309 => -0.6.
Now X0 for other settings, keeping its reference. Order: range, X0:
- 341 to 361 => 343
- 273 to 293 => 275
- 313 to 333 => 315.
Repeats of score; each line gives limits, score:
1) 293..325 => 1.02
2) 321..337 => 1.01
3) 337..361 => 1.00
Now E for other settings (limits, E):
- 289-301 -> 3445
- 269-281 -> 3513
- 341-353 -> 3006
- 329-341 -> 3199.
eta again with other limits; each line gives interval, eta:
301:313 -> 125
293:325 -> 2052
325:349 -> 1096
